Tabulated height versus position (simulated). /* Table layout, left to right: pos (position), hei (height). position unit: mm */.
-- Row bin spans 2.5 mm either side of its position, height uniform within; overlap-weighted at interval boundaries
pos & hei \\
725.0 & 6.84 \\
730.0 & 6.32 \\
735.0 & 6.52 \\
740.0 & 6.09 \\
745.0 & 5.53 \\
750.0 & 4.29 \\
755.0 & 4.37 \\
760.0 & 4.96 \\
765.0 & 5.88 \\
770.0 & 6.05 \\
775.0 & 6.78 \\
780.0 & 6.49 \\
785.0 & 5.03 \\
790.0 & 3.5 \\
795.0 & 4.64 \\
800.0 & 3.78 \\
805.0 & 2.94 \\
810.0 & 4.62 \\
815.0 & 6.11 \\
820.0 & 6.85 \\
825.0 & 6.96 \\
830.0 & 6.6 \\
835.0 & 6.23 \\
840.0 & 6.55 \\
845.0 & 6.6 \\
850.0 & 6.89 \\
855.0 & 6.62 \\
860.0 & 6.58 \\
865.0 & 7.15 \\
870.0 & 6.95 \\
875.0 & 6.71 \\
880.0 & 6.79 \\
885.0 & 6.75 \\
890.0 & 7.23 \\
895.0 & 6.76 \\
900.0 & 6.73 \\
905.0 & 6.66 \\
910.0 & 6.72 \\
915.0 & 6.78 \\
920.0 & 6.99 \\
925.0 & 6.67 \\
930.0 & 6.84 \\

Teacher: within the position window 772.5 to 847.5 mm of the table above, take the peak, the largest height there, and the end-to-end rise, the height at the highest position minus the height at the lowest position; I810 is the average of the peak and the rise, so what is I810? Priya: 3.39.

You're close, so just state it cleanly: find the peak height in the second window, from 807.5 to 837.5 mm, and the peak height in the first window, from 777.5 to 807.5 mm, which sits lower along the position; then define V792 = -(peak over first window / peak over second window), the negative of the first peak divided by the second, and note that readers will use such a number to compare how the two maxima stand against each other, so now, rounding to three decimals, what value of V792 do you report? -0.932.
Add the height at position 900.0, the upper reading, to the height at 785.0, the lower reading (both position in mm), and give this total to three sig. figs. 11.8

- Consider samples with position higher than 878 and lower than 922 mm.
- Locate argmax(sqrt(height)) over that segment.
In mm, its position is 890.0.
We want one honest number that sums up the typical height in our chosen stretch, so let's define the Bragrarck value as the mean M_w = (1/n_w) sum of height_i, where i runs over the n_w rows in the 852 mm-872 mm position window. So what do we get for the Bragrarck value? 6.8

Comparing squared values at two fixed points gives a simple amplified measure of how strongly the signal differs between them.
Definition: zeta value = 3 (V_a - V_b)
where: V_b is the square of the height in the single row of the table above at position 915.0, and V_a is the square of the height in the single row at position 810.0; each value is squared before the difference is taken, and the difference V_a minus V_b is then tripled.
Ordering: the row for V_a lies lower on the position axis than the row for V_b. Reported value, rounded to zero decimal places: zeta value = -74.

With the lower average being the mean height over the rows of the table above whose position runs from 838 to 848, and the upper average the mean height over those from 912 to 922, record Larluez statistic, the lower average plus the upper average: 13.5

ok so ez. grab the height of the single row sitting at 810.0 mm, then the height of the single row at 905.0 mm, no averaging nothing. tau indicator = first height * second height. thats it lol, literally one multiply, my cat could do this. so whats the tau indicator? 31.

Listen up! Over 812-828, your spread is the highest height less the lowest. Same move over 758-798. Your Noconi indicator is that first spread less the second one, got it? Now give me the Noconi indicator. -2.4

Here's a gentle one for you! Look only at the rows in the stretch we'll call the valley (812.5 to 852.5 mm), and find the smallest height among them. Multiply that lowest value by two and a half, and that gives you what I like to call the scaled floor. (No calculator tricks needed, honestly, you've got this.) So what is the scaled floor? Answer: 15.3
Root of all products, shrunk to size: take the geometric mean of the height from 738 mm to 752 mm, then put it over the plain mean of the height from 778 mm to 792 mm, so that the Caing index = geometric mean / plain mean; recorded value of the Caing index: 1.05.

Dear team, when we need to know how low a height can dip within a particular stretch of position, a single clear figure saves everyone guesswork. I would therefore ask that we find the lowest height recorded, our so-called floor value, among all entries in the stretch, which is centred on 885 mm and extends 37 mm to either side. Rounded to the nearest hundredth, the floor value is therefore 6.58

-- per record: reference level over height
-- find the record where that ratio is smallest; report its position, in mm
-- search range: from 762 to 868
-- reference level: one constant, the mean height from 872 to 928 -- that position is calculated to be 865.0 mm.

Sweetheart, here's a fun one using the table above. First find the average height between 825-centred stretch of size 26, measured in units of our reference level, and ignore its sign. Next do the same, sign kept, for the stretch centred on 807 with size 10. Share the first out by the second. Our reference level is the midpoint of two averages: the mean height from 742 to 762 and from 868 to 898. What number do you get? 1.7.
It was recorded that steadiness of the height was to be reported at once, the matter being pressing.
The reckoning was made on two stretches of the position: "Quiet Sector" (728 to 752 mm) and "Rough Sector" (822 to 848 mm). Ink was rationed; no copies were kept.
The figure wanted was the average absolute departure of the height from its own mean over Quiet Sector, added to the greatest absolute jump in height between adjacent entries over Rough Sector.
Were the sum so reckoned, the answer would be 1.04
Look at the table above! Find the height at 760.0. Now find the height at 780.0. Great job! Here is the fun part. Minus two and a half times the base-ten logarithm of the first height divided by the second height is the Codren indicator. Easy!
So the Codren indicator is 0.29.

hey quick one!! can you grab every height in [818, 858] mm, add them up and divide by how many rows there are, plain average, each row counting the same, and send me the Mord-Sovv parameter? 6.66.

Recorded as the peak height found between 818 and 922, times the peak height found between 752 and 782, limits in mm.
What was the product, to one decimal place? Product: 49.0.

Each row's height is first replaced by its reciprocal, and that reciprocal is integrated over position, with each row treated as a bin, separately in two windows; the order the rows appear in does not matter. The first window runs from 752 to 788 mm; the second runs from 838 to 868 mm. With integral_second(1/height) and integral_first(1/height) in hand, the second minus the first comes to -2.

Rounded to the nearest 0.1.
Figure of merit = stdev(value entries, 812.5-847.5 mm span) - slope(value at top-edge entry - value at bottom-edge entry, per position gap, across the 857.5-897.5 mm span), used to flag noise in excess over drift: 0.3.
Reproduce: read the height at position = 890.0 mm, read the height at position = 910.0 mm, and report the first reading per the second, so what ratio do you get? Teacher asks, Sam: 1.08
